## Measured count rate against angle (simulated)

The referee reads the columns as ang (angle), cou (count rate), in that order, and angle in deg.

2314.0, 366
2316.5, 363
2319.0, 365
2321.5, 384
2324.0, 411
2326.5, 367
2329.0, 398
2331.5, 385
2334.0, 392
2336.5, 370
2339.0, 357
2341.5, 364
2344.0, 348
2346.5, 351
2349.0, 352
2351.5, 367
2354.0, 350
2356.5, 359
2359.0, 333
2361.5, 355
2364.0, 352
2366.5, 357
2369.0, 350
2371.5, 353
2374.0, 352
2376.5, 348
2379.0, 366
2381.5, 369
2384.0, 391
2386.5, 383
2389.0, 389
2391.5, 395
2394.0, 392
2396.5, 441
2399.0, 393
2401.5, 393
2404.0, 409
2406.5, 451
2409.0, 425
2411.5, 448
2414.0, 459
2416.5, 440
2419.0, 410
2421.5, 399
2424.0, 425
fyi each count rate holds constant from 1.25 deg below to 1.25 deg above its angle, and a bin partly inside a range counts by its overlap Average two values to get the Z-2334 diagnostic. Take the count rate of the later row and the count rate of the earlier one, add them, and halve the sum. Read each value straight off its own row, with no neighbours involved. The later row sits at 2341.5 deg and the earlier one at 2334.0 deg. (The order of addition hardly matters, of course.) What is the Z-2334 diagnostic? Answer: 378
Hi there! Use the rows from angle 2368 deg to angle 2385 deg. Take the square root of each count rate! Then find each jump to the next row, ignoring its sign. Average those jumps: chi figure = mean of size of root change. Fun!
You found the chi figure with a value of 0.22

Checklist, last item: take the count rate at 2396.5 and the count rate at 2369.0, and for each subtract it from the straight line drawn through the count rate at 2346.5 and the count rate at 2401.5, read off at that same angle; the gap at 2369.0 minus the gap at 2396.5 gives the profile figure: 70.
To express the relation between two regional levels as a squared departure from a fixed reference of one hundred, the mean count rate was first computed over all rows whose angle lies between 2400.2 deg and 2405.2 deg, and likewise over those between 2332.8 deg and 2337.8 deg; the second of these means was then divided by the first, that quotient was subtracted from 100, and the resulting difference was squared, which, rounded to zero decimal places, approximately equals 9811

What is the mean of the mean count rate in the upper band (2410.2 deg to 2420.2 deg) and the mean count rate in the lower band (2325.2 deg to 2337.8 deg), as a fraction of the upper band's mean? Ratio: 0.94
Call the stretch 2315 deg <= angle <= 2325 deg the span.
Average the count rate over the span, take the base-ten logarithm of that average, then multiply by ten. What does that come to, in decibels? 25.8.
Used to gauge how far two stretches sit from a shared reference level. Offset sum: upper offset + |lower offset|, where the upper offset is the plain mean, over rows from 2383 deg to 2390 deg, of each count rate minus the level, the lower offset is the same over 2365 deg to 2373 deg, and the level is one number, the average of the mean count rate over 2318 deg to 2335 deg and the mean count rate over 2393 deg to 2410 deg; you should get 34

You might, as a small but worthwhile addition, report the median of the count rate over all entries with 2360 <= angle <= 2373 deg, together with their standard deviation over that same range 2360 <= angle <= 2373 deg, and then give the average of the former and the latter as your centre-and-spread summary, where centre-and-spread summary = 178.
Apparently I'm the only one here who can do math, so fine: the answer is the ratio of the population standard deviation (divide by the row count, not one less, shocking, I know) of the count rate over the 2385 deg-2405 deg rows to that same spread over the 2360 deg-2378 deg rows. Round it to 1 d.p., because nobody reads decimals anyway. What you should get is 6.2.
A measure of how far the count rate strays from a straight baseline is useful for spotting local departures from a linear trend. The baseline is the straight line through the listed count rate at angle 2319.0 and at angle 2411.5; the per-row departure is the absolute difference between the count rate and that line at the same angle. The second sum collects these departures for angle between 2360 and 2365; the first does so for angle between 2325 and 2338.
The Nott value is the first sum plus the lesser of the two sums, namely 124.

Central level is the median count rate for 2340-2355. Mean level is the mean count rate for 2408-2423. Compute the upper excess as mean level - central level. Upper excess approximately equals 79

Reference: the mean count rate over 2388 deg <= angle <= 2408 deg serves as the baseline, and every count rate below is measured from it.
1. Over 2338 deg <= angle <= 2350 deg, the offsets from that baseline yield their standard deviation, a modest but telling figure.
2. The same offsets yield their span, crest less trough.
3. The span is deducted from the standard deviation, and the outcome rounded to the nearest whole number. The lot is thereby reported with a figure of -10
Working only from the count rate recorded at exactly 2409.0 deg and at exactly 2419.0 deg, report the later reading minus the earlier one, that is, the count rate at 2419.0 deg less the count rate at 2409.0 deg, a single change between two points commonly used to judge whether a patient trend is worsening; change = -15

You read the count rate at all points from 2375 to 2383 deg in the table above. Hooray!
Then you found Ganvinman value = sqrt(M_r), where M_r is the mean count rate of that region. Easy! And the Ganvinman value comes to 19.0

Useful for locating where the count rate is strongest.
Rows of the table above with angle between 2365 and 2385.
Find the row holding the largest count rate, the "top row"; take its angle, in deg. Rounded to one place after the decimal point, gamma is 2384.0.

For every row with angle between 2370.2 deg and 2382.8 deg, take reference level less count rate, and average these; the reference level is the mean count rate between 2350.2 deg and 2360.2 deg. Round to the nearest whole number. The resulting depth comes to -5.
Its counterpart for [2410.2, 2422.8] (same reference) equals -79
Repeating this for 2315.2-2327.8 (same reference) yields -26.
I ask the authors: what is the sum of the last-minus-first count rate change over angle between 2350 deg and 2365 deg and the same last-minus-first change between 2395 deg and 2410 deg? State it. -31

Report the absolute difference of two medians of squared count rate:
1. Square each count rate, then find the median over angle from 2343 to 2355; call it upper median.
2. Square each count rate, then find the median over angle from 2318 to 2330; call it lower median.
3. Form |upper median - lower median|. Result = 24255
